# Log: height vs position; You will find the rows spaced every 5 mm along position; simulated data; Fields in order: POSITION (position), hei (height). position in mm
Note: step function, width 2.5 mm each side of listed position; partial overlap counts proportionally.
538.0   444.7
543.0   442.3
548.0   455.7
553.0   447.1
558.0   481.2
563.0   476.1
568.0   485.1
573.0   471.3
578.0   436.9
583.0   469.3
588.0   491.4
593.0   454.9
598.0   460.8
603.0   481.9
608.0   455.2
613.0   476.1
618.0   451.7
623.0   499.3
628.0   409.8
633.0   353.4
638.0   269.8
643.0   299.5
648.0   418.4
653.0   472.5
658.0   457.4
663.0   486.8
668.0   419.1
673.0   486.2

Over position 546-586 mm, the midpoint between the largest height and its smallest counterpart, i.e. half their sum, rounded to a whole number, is 461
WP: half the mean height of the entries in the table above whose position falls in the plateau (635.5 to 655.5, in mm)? 183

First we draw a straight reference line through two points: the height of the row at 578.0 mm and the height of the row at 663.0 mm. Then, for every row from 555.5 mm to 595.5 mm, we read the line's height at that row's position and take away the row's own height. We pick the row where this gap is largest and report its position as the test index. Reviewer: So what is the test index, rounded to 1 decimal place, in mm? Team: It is 578.0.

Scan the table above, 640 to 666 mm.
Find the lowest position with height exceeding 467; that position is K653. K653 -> 653.0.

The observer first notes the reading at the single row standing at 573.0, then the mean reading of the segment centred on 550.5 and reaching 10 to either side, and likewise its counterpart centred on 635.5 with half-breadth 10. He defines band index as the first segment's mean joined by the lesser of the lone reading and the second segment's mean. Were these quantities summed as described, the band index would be 790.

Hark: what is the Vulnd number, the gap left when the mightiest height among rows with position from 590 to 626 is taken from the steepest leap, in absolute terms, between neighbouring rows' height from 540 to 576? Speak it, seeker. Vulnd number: -465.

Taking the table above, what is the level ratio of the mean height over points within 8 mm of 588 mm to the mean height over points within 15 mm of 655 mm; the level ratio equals 1.11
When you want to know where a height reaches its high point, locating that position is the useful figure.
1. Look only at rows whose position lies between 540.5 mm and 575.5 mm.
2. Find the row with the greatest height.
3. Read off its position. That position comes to 568.0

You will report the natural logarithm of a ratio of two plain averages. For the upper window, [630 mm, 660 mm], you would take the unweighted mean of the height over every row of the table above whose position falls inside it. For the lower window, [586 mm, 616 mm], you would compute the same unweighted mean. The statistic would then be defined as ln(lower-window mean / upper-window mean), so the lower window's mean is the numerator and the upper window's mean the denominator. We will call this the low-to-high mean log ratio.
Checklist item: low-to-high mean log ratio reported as 0.22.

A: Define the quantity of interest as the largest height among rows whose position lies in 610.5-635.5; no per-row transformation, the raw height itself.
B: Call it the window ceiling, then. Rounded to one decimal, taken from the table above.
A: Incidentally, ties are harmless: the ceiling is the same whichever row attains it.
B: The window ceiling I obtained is 499.3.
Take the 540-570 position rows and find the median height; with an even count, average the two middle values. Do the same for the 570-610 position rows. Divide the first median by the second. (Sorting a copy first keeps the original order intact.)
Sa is 1.002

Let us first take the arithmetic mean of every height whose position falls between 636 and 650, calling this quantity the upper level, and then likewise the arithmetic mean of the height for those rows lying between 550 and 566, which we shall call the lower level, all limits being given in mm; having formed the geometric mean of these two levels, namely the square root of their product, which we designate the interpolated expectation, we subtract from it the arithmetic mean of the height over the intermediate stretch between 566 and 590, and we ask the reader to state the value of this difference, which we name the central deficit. -78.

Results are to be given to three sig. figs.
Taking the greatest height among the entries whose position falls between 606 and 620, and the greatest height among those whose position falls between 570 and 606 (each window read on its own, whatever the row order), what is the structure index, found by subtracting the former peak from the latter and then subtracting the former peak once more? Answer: -461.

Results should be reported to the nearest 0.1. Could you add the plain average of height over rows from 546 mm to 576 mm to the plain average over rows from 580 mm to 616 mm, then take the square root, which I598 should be 30.6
